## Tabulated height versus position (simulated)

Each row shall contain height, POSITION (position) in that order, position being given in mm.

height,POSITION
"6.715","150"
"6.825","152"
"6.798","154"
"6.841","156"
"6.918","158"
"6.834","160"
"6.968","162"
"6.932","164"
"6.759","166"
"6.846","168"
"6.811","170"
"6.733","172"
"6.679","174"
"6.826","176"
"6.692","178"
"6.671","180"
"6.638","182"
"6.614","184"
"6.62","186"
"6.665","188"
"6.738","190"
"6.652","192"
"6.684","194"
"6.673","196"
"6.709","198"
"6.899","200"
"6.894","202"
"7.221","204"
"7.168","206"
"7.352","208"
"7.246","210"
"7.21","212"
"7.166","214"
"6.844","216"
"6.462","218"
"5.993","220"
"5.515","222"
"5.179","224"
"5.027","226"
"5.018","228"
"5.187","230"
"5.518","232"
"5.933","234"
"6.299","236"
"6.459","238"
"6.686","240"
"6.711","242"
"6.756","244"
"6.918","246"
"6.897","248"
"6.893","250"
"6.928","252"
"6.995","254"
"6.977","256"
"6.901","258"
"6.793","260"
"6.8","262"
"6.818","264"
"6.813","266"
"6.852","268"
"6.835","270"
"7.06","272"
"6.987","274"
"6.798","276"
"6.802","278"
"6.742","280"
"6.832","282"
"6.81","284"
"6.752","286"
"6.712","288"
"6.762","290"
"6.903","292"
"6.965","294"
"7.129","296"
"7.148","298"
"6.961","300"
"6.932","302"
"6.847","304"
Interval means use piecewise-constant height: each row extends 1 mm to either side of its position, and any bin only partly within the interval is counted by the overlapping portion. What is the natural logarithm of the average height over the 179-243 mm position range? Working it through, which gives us 1.87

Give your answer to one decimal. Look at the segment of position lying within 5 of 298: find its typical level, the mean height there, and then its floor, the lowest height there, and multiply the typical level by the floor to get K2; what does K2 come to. 48.7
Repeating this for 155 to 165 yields 47.1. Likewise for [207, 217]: 49.0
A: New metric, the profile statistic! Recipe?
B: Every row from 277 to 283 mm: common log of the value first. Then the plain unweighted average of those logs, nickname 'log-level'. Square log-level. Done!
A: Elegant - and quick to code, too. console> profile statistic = 0.692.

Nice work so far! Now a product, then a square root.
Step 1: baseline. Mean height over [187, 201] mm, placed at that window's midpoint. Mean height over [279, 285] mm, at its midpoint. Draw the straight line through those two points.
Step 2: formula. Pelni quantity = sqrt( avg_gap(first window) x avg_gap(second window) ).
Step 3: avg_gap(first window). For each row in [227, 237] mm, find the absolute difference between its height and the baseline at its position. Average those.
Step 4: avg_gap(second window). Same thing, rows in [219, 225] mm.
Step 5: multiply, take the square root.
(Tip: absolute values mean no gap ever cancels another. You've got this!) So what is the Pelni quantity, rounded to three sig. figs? 1.17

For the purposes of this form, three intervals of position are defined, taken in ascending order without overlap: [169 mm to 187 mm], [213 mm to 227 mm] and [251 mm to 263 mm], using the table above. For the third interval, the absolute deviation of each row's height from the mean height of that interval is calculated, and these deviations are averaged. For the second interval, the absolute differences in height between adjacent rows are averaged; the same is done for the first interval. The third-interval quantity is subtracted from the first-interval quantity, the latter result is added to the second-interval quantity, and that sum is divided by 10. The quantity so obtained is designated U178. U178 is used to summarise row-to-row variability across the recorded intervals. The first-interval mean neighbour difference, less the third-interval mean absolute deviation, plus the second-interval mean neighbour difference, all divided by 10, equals 0.035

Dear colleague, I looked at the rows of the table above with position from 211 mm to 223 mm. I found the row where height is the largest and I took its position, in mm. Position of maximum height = 212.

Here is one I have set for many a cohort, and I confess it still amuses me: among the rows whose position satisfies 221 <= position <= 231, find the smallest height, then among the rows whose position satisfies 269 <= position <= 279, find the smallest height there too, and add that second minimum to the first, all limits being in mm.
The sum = 11.8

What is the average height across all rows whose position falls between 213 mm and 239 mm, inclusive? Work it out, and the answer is 5.89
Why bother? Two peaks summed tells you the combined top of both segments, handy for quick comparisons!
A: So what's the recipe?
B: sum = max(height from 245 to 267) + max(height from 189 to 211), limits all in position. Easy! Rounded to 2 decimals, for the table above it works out 14.35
